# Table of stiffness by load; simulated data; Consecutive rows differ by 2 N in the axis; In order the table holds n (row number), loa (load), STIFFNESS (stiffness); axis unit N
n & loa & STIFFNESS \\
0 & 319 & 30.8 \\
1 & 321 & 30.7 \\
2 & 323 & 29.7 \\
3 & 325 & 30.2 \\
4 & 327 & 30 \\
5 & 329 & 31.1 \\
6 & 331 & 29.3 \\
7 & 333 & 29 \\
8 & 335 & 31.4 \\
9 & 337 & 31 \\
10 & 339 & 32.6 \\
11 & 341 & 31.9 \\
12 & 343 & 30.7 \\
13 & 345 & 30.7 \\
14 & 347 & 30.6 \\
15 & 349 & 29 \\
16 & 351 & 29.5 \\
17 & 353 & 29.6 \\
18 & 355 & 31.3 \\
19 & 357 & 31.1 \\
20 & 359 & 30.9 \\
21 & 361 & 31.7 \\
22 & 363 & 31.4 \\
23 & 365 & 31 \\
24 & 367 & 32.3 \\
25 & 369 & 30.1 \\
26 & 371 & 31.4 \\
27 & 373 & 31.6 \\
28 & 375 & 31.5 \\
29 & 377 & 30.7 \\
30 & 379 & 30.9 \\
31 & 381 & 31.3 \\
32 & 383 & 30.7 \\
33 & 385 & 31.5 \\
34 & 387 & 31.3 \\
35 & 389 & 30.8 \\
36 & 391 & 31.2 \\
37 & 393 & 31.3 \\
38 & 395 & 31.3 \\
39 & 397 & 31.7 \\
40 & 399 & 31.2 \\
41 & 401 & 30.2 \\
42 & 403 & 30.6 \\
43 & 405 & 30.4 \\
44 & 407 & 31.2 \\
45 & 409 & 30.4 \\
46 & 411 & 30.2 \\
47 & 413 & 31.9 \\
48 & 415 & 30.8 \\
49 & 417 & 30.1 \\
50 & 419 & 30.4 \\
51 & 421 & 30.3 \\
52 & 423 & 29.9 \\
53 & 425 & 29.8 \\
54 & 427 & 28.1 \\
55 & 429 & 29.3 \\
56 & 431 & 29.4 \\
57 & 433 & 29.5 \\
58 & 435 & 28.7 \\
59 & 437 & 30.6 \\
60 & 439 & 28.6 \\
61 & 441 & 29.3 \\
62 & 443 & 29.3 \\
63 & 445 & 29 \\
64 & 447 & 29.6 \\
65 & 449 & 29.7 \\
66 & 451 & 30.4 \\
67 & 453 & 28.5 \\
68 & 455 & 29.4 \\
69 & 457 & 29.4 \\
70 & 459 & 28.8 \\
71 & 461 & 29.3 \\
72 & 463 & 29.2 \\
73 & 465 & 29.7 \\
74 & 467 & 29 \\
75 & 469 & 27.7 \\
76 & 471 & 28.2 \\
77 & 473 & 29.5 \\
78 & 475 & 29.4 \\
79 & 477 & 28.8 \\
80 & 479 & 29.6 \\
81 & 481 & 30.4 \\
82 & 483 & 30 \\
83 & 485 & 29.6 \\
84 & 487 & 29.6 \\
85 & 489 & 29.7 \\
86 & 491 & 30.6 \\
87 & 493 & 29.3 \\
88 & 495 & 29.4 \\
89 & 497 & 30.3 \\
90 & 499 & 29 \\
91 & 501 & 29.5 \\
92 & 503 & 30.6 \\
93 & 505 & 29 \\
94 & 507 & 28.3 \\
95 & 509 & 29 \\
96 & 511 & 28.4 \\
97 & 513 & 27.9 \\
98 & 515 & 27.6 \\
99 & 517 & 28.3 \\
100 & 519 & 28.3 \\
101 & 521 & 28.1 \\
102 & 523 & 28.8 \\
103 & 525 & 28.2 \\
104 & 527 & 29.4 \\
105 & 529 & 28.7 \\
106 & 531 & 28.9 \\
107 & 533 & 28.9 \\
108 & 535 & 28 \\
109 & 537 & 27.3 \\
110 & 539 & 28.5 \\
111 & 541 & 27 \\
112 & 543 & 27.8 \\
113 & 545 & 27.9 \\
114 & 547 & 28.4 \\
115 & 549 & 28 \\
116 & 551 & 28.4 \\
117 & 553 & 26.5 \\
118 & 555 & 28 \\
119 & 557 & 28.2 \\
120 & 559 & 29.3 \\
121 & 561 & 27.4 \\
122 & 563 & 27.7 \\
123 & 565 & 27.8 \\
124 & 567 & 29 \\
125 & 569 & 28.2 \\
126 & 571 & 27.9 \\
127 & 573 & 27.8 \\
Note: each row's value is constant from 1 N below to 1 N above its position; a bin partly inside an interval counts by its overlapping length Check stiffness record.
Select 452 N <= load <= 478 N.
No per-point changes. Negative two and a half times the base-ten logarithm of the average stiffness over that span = -3.66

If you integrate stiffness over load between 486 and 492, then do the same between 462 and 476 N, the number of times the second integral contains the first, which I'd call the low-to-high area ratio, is 2.3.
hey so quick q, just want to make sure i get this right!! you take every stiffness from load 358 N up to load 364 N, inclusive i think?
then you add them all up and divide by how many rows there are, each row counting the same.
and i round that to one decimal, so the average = 31.3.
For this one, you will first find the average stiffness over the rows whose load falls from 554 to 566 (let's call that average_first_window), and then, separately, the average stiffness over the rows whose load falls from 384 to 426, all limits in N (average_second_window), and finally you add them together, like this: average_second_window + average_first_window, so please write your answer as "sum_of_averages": 58.9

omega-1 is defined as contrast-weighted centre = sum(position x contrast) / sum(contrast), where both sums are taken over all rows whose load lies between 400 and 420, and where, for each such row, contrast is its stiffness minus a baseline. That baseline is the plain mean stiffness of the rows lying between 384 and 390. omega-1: 409.6 N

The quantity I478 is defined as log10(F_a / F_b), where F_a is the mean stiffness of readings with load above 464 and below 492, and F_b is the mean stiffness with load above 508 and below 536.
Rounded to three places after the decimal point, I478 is 0.014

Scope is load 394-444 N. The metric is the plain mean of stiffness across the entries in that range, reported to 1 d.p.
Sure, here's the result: 30.1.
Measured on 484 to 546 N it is 28.8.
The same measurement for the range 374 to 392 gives 31.1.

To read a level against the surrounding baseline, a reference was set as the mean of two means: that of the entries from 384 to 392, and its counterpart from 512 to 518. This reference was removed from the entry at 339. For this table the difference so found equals 3.0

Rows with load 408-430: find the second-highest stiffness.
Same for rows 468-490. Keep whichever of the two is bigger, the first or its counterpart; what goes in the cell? 30.8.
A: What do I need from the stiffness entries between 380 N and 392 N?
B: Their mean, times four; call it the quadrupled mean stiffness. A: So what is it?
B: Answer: 125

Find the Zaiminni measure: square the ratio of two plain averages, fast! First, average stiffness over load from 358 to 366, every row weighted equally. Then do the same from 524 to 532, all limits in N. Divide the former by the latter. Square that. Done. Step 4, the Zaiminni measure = 1.177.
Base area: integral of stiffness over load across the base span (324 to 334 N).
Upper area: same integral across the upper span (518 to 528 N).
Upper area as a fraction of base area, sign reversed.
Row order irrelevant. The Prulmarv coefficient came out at -0.955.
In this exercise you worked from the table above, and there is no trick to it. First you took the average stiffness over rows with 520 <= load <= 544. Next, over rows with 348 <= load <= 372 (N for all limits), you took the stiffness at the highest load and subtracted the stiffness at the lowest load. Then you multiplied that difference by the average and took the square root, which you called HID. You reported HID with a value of 8.2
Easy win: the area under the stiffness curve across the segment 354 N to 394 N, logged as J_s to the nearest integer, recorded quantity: 1248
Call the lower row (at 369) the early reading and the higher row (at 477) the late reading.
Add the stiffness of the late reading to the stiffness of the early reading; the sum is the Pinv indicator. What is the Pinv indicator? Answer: 58.9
